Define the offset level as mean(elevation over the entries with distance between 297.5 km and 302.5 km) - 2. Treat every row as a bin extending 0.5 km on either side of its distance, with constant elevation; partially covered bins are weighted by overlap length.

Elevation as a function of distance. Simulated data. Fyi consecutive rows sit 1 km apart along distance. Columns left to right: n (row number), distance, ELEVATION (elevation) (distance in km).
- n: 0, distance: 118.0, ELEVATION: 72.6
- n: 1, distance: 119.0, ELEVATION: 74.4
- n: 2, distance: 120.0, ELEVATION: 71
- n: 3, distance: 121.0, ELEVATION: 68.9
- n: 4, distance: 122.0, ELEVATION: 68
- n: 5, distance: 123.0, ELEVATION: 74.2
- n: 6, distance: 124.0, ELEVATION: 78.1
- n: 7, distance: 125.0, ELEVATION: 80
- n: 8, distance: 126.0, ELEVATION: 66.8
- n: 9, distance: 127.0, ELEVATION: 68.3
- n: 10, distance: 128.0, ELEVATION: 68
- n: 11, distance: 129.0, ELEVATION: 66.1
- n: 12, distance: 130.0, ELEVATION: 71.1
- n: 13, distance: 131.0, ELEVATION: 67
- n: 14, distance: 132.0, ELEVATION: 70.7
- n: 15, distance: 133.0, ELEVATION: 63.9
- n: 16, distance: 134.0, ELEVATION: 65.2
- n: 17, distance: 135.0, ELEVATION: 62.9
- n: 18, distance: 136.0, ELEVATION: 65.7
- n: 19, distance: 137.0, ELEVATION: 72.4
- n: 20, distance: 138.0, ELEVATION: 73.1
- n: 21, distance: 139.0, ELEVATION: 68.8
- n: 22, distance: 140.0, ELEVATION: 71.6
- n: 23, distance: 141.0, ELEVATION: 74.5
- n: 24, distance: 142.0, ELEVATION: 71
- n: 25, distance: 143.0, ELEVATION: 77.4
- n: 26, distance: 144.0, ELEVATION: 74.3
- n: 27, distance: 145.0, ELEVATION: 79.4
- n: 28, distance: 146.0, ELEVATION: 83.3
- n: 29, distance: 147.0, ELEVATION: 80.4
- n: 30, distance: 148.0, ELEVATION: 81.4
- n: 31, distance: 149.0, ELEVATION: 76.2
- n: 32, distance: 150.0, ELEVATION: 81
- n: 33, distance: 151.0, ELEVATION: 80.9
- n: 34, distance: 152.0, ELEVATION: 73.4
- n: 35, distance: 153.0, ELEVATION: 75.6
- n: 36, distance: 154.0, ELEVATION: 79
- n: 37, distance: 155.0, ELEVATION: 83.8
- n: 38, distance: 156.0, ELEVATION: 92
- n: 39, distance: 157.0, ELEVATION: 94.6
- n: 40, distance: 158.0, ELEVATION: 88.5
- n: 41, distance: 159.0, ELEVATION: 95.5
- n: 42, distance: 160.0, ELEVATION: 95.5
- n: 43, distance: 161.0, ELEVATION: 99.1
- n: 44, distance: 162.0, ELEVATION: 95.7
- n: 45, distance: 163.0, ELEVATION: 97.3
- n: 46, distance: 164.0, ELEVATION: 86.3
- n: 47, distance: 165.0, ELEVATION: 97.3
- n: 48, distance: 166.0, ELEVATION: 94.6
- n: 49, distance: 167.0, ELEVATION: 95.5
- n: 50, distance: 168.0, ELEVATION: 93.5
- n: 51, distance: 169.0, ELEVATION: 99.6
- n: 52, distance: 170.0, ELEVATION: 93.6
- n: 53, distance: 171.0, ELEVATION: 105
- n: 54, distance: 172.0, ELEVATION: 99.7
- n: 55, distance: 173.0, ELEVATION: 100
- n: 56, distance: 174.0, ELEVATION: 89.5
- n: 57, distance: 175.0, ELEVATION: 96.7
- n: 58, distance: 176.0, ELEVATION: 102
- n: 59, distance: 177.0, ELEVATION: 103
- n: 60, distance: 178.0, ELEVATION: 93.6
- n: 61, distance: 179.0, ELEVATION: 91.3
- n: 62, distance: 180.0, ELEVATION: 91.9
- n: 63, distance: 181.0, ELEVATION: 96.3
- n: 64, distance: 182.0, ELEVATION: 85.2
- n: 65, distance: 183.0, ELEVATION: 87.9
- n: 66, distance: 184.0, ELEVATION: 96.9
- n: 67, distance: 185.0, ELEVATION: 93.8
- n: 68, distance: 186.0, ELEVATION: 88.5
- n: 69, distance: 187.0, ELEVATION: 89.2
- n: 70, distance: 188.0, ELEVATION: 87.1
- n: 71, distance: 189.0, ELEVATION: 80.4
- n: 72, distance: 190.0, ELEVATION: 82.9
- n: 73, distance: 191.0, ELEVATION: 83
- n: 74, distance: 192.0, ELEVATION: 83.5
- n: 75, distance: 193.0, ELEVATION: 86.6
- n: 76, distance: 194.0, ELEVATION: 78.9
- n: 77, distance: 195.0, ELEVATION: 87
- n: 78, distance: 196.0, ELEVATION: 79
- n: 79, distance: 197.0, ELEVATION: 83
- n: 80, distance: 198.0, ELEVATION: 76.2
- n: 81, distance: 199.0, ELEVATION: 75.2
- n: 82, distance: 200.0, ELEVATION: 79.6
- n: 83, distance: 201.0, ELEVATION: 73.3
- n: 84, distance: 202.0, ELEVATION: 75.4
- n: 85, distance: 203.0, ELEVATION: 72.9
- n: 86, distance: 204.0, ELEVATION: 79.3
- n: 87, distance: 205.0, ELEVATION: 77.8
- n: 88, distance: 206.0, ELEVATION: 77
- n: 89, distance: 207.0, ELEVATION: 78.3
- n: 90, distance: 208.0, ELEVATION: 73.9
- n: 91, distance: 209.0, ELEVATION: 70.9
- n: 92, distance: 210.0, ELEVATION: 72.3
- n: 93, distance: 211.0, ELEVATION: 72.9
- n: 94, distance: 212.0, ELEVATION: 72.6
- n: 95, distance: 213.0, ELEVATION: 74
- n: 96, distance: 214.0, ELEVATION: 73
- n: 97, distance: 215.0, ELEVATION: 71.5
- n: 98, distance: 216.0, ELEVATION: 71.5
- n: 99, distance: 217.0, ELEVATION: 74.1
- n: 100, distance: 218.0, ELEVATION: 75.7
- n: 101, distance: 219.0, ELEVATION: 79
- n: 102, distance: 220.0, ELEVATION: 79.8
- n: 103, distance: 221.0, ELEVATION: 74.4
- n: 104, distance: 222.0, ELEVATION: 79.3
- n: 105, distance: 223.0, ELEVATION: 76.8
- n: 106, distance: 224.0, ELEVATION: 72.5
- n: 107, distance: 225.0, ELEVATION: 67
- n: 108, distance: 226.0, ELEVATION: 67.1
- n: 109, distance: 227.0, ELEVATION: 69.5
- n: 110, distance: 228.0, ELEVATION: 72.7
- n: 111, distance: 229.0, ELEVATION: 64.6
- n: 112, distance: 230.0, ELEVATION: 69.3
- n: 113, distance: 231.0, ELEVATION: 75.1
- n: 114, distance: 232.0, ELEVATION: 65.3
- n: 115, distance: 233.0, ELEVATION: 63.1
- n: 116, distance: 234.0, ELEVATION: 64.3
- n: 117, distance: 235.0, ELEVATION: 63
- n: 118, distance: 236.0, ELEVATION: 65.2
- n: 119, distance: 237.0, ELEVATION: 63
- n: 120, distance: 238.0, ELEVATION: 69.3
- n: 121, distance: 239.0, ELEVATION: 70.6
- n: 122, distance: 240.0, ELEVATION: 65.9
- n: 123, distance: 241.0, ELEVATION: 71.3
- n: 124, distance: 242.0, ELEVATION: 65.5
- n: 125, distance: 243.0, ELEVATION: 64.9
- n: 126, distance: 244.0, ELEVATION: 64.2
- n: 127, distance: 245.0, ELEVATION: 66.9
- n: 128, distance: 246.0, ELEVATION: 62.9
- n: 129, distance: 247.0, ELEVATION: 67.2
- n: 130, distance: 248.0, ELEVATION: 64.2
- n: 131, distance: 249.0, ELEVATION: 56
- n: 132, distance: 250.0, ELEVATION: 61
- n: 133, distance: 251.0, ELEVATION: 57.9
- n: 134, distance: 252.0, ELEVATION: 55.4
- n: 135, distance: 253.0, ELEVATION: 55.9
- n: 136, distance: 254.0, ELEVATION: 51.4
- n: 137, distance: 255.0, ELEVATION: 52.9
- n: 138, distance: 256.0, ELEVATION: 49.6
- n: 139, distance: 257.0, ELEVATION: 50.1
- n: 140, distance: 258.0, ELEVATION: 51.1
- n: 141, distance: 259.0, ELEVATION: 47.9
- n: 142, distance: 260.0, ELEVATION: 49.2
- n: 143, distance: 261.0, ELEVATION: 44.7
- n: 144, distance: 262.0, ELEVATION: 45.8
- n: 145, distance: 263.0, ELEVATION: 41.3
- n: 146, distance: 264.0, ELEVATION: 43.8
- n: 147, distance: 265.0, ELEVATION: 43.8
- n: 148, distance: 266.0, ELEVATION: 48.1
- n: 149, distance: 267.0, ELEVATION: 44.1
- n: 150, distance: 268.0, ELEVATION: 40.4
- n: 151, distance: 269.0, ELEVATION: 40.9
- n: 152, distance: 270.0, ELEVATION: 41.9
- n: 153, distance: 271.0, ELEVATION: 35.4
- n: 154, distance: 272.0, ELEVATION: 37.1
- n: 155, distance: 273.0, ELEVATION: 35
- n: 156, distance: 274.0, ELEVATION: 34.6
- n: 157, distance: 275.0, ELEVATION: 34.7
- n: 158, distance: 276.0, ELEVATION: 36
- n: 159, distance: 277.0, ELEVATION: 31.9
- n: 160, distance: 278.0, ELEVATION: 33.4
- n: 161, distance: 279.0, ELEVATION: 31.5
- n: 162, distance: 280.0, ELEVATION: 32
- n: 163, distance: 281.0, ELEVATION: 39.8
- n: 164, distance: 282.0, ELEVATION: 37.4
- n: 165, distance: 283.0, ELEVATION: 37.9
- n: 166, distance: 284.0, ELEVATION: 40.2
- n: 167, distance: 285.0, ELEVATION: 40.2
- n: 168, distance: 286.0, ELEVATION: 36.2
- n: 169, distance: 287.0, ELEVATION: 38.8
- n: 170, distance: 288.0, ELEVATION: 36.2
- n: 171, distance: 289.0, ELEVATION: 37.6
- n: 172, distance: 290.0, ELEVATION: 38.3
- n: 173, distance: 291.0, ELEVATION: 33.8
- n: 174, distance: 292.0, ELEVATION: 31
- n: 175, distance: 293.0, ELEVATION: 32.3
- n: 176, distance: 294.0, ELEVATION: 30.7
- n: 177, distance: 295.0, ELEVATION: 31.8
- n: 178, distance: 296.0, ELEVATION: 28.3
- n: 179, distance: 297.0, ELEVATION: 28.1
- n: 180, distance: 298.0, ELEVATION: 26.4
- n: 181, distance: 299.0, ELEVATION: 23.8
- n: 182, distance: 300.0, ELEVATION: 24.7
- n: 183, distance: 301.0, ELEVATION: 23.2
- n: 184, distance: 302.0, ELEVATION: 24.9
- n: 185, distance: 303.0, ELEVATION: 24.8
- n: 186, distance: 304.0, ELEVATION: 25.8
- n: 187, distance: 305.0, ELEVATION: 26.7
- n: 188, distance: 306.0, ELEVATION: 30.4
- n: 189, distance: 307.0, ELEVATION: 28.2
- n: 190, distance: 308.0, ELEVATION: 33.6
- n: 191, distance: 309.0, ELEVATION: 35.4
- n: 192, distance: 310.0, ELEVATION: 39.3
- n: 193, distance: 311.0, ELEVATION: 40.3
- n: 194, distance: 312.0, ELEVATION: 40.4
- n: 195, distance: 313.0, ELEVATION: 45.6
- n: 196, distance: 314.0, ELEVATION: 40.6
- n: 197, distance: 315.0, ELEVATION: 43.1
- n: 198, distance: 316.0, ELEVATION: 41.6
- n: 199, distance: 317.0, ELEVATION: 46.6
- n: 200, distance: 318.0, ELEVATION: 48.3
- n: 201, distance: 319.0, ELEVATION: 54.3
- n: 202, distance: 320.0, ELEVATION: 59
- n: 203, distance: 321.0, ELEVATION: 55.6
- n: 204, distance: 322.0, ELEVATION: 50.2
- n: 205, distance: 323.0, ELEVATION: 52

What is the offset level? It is 23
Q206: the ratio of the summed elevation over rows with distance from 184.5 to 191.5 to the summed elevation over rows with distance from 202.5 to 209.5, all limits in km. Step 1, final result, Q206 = 1.1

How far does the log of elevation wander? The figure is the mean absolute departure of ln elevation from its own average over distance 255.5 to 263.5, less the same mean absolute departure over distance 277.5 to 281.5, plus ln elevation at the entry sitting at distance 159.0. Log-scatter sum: 4.54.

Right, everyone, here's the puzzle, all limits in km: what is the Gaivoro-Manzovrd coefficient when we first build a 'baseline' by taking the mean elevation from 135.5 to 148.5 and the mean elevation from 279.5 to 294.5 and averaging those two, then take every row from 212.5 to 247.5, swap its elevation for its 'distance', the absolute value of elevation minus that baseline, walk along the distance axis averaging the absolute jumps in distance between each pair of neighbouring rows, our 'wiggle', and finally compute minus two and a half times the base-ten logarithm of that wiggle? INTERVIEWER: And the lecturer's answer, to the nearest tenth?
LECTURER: -1.3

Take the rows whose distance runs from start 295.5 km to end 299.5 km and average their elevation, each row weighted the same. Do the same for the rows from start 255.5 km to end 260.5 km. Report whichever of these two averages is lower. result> 27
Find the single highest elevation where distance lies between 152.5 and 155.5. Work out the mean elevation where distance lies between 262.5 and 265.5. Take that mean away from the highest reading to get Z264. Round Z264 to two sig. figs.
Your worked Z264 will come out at 41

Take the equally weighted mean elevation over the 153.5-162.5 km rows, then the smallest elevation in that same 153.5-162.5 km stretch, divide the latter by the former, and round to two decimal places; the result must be 0.86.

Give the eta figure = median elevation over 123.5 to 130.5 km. 68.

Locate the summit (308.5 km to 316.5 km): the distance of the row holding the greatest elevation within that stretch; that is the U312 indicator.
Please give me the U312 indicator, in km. 313.0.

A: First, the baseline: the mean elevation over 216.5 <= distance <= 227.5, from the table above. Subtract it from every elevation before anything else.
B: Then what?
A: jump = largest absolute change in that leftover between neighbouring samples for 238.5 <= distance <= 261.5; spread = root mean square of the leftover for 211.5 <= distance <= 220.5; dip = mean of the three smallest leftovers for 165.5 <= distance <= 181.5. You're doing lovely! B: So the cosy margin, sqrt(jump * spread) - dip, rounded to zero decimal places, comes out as -12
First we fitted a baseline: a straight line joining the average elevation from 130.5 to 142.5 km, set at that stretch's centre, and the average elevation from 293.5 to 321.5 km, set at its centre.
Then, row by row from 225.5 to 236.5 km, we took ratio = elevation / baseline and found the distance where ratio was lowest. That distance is 233.0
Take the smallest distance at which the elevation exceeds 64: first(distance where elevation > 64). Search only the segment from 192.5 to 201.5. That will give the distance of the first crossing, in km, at 193.0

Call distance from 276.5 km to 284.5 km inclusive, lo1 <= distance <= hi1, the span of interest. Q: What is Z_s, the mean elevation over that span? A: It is 36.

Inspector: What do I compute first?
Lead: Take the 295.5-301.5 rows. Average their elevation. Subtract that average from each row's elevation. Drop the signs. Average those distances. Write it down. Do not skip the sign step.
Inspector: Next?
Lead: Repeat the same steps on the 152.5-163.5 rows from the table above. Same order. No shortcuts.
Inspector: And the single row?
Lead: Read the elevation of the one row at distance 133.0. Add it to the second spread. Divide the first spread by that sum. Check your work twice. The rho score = 0.026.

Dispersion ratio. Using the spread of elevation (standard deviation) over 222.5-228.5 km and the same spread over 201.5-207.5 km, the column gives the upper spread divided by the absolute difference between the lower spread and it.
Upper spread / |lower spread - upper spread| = 2.6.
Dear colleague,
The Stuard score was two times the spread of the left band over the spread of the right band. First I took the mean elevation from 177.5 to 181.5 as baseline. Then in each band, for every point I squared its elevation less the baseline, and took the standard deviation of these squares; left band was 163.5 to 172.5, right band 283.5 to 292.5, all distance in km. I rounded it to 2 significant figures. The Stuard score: 0.25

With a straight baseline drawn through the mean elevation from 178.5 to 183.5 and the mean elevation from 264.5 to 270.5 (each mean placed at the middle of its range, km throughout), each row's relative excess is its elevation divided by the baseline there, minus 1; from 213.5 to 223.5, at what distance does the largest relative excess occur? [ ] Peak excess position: 222.0 km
